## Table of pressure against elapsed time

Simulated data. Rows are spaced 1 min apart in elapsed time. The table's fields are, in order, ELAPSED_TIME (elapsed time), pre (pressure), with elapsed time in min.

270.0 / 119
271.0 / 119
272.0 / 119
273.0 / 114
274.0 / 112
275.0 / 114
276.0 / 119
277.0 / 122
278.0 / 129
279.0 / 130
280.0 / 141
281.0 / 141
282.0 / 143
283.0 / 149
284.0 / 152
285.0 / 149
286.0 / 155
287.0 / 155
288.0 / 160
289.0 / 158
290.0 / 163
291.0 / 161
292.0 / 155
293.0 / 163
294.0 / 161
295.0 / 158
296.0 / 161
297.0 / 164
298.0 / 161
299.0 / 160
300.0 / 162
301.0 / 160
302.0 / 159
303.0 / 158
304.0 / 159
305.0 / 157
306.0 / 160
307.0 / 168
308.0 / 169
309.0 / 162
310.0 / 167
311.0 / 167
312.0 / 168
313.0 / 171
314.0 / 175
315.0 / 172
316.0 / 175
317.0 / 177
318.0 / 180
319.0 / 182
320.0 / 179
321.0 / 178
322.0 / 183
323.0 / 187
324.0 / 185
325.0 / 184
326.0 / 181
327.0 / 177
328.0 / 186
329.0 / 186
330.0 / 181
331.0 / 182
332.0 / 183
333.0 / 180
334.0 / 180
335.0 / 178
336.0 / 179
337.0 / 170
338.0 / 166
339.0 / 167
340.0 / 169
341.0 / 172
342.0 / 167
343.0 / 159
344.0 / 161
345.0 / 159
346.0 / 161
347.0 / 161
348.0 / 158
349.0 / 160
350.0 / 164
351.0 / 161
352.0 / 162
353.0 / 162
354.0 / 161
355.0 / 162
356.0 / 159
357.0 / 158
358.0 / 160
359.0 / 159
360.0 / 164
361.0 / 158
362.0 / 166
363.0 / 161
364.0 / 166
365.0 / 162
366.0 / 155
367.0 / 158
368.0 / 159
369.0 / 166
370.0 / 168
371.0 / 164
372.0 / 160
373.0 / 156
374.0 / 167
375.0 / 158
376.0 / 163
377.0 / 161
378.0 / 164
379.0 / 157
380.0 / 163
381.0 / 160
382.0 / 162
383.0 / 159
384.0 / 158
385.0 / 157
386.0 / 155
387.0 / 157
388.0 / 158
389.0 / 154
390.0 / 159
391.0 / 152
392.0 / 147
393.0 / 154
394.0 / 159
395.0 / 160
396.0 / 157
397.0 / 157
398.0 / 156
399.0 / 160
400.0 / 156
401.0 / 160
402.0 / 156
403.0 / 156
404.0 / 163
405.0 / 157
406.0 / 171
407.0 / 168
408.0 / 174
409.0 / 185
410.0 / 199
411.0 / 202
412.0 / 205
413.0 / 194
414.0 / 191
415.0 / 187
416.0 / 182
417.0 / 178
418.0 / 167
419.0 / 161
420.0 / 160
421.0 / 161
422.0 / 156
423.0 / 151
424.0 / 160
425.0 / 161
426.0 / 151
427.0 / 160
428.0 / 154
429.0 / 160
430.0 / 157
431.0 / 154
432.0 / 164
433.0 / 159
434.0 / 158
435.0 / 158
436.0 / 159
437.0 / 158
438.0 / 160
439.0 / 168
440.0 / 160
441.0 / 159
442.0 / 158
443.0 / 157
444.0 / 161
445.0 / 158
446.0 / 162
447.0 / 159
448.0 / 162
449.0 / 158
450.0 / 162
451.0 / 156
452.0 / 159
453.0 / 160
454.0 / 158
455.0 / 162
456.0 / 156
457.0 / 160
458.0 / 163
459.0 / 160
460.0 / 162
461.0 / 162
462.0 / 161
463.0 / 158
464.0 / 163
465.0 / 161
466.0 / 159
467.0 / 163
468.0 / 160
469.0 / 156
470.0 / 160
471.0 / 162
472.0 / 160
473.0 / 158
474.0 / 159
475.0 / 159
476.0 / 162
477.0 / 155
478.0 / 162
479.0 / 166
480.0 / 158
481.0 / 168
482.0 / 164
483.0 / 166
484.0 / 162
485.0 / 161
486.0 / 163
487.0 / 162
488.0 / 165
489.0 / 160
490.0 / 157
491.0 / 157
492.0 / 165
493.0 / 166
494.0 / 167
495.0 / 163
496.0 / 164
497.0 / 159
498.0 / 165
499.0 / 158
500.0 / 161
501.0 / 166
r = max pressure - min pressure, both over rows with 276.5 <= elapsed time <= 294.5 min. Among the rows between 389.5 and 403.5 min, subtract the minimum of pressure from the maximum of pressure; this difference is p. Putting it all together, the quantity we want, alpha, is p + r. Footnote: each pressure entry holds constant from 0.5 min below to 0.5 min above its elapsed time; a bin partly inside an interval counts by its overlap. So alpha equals 54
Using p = 13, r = 41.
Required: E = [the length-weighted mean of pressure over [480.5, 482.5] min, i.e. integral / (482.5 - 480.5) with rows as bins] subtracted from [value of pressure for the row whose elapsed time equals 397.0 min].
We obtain -9.0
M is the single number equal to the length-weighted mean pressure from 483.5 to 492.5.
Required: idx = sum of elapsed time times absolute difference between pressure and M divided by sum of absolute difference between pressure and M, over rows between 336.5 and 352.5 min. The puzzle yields 341.4 min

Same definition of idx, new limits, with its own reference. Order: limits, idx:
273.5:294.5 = 278.7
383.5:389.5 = 386.8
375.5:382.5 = 378.8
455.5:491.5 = 475.3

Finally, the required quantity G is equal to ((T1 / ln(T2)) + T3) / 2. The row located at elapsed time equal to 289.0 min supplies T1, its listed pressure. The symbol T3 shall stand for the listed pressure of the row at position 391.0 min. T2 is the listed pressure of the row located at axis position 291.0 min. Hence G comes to 91.5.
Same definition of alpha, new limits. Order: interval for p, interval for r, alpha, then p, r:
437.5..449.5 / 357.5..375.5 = 24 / 11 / 13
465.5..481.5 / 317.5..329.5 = 23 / 13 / 10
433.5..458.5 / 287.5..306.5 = 21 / 12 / 9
